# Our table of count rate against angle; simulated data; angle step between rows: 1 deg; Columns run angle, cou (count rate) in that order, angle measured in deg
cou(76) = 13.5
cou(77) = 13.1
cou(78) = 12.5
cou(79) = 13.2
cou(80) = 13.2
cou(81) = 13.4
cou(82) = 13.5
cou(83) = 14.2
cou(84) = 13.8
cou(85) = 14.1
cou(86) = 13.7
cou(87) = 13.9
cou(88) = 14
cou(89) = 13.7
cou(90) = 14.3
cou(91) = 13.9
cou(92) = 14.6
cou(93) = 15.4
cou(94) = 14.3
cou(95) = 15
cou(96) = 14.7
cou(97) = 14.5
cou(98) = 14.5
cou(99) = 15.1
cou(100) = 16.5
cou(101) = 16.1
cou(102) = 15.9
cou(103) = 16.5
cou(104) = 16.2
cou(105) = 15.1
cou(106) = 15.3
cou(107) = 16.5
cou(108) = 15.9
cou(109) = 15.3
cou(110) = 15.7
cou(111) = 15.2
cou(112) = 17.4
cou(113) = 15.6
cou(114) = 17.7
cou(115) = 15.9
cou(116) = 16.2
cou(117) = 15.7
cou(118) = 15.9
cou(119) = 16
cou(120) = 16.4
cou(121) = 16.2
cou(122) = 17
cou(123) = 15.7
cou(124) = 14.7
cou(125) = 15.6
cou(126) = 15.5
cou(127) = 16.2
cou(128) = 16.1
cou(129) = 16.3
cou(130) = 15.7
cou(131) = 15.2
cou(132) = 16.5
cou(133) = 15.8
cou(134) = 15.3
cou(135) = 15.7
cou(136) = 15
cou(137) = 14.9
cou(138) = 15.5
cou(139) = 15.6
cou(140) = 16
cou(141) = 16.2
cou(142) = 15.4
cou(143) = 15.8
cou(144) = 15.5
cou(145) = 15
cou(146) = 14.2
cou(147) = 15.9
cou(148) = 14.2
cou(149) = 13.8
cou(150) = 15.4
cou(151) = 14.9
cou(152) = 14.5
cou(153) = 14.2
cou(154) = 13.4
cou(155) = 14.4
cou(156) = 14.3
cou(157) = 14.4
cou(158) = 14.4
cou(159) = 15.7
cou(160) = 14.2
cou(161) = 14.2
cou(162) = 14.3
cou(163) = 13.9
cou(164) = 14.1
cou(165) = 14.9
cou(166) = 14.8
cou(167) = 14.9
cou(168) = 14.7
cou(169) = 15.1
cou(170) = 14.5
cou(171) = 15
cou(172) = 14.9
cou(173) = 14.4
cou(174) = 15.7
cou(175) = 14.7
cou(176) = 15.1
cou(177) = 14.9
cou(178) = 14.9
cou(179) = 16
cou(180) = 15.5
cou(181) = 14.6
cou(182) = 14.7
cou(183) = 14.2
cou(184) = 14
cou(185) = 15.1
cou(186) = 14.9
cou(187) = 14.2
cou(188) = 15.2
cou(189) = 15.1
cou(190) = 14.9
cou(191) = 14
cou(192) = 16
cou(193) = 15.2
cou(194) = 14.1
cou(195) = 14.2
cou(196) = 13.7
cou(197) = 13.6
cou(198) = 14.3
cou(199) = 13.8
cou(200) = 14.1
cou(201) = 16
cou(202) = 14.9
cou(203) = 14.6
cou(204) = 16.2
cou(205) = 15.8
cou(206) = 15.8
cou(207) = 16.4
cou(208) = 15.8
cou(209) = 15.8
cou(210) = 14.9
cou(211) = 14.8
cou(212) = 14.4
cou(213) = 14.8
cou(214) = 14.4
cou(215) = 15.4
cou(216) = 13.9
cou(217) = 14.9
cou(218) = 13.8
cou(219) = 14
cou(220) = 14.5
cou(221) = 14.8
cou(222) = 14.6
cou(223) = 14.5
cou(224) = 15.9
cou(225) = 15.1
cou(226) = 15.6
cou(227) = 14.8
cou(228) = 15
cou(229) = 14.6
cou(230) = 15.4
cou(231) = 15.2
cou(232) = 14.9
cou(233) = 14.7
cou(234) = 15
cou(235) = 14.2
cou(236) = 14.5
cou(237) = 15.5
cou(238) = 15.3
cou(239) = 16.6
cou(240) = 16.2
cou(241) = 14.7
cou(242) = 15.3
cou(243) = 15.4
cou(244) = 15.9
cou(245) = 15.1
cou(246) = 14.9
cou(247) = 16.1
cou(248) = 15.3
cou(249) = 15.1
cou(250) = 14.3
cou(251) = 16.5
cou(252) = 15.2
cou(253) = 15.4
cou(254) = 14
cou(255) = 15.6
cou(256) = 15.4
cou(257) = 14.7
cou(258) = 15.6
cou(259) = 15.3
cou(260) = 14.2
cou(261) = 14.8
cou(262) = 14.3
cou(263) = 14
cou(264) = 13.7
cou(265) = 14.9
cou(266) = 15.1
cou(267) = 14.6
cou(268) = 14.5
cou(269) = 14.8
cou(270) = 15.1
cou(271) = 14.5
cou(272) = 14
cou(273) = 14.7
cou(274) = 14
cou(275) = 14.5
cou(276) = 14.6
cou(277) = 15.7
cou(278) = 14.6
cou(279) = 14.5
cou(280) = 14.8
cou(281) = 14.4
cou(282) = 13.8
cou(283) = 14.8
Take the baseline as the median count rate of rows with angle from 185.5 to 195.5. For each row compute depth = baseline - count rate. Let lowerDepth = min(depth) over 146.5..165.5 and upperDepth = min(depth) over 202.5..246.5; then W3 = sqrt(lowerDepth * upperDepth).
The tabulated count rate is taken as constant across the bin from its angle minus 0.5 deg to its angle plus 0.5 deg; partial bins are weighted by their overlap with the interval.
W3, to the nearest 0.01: 1.30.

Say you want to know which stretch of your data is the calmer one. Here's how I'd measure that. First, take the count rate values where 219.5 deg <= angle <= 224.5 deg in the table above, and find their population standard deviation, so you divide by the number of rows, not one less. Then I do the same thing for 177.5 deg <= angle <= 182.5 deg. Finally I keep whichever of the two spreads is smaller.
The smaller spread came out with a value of 0.53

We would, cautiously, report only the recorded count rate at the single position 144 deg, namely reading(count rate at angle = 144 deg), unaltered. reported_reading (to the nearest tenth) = 15.5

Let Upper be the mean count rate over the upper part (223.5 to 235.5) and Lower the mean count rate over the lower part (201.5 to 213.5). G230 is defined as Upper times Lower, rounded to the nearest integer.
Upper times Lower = 231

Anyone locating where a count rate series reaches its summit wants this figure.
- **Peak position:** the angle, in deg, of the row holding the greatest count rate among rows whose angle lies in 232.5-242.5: 239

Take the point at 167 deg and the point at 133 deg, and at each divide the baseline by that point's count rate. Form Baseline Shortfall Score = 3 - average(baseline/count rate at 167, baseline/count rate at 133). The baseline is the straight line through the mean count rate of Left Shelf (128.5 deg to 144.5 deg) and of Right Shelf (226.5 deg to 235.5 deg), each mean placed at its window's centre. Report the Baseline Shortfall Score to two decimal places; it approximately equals 1.99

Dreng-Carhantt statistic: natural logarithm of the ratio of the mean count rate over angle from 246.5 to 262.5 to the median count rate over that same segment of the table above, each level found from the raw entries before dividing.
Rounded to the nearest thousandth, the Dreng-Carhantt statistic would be -0.009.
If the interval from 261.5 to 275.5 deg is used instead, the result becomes -0.001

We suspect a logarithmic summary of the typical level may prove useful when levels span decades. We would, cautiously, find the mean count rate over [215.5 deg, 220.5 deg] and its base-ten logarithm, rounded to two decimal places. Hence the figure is 1.15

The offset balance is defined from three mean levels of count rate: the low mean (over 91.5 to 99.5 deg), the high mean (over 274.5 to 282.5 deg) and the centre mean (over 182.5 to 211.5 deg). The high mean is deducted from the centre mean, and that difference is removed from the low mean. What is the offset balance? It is 14.5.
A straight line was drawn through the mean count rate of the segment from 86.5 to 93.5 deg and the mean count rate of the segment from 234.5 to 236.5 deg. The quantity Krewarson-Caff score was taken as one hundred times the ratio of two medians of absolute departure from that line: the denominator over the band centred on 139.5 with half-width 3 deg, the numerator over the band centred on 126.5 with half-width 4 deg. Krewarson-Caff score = 112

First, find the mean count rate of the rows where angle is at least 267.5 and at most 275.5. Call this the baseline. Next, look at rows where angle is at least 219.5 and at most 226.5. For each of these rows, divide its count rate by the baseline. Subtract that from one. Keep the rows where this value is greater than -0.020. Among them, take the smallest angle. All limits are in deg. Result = 220 deg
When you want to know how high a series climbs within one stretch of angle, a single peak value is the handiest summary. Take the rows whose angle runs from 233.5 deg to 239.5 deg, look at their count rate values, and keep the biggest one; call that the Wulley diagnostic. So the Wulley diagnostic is 16.6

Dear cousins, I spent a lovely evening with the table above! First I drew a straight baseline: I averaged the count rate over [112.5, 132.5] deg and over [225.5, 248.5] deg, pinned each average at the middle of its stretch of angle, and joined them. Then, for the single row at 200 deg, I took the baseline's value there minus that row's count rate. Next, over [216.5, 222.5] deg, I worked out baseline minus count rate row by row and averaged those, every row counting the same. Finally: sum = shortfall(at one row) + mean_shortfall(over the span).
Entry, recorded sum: 2.3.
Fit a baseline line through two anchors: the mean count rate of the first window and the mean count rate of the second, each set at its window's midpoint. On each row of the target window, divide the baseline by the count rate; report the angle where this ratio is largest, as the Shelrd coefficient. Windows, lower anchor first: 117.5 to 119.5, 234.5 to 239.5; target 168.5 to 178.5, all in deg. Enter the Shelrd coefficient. 173 deg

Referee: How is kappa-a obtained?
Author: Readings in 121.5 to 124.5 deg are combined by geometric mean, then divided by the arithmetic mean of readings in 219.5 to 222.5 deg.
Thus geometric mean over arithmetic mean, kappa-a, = 1.08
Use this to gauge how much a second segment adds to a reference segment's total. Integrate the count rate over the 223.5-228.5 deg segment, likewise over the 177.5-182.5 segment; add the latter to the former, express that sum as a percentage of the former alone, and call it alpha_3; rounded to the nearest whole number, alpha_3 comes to 199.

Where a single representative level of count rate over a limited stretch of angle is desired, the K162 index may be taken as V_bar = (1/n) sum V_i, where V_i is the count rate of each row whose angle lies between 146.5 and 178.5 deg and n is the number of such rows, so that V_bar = 14.6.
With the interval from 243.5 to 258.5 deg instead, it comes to 15.3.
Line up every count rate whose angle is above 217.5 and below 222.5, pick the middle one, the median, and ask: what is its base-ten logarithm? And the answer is 1.16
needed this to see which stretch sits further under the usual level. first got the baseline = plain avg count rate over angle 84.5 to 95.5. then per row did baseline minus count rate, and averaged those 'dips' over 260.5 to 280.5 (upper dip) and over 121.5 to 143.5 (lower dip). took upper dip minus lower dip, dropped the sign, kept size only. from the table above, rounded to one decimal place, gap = 1.1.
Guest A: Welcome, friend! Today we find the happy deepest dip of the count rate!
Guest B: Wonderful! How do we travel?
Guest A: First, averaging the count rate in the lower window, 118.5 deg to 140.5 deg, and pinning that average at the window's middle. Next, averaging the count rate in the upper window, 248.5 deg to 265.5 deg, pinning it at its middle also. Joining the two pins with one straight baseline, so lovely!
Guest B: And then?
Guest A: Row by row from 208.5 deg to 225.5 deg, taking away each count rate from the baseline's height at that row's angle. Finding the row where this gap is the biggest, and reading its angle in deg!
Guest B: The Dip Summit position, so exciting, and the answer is 218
